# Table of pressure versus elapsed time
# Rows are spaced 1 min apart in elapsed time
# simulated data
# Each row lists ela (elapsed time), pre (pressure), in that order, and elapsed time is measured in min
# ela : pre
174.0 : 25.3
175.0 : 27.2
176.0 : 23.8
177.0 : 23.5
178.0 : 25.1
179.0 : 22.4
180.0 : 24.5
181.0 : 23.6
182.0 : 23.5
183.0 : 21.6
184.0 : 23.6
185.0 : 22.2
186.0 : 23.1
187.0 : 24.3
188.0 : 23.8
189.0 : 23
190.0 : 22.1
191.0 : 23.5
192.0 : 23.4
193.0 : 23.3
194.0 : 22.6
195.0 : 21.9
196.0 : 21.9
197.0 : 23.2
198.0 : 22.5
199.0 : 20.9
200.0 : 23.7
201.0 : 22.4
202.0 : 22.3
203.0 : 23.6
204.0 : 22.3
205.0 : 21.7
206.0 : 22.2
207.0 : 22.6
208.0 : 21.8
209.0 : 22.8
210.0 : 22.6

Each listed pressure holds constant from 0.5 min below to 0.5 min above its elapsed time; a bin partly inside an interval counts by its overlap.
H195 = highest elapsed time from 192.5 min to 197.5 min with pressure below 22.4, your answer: 196.0 min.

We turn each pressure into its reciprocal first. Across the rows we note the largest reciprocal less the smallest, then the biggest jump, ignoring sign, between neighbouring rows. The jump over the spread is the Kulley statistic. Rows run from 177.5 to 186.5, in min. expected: 0.74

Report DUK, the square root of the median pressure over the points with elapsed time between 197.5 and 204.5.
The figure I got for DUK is 4.73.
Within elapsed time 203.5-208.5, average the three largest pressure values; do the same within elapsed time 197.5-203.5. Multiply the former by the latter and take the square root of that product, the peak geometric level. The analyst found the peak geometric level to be 22.8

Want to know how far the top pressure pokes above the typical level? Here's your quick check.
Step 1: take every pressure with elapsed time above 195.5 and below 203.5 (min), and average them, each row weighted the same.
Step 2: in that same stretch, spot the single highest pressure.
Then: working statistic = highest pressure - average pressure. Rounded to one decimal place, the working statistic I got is 1.1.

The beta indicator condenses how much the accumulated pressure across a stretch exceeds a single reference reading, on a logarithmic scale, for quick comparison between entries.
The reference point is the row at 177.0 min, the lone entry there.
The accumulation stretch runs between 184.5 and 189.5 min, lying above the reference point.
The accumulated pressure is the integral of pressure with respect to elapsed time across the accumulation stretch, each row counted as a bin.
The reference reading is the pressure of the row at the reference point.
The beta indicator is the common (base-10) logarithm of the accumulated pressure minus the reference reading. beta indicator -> 1.97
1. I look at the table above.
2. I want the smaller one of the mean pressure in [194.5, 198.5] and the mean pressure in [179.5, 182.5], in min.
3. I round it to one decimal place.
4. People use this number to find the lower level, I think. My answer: 22.4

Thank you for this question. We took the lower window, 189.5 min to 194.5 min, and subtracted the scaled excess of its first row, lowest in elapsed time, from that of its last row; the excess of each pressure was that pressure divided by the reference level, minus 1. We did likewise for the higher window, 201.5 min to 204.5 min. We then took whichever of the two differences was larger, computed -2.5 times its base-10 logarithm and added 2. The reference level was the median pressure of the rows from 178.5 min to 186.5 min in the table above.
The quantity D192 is 6.17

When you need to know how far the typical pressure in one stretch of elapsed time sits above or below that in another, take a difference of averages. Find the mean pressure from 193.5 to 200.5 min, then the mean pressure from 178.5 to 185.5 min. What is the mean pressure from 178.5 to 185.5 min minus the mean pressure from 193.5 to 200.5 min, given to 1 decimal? 0.7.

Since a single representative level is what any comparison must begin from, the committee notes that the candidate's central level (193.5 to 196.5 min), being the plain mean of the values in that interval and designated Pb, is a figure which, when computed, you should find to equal 22.1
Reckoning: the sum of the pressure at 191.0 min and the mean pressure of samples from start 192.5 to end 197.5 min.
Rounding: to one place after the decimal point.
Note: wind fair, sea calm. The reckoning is 46.1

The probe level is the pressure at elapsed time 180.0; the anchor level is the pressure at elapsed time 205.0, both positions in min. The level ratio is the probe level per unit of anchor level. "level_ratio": 1.13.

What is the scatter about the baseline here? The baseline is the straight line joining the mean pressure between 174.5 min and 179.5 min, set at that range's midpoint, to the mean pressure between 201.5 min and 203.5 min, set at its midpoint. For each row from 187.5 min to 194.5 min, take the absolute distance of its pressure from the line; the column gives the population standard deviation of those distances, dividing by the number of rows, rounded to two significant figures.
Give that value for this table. 0.52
